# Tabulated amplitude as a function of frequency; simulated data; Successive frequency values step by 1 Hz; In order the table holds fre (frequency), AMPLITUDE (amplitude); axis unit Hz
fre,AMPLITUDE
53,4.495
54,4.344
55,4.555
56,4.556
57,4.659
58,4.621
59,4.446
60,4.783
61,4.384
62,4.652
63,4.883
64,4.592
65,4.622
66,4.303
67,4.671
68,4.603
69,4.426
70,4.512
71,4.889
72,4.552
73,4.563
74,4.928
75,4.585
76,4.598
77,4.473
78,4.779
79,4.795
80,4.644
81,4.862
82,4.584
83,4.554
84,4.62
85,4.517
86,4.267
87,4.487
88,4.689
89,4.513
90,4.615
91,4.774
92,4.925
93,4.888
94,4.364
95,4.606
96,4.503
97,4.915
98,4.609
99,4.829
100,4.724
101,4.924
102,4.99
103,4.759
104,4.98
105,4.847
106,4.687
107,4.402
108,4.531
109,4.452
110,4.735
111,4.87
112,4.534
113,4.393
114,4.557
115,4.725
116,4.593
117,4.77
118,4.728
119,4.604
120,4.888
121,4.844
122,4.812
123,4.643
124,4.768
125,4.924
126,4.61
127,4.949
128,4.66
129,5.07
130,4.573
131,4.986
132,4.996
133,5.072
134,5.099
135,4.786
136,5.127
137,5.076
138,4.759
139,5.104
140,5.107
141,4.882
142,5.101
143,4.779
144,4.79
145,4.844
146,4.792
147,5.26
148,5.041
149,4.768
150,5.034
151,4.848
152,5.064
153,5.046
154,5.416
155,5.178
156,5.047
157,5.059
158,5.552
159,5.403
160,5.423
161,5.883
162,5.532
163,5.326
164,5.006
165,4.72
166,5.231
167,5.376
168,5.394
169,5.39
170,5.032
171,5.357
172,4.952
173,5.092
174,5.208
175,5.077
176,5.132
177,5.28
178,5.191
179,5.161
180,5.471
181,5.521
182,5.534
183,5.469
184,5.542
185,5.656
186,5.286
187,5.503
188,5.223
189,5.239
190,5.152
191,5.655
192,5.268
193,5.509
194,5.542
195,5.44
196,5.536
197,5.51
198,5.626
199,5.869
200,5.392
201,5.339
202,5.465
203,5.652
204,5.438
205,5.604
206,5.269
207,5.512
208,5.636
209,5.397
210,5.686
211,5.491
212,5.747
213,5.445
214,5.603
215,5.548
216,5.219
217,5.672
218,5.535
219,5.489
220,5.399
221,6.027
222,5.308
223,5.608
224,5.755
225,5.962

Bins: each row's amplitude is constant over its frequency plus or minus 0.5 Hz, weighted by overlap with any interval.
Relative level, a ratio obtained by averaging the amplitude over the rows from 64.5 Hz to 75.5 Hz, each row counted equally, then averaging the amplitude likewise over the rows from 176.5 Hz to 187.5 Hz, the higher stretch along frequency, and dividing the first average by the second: 0.85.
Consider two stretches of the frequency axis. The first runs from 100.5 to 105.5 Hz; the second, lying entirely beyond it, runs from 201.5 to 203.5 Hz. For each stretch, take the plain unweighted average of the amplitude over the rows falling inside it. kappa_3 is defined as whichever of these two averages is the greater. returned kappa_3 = 5.56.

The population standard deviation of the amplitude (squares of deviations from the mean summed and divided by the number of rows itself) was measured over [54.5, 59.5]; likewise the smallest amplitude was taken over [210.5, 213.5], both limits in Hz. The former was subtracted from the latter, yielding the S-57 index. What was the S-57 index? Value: 5.37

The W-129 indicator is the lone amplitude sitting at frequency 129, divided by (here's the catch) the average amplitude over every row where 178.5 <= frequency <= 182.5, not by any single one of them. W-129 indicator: 0.94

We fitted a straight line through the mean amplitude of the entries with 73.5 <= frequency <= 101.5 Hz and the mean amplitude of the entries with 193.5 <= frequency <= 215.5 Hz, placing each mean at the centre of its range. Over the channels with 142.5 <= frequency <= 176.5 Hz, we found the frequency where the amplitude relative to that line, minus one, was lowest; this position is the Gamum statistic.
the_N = 165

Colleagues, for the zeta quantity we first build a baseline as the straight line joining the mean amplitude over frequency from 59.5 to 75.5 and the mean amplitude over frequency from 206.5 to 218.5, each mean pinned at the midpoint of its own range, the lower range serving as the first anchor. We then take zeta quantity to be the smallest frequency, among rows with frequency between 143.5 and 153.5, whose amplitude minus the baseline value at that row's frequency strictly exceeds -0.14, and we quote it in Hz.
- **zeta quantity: 147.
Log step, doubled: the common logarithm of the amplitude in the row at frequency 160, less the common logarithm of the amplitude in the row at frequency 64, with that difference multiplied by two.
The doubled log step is 0.14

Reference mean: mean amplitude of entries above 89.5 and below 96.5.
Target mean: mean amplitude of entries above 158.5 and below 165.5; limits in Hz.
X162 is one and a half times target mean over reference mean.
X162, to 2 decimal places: 1.71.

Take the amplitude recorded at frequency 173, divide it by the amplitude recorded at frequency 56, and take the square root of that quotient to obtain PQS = 1.06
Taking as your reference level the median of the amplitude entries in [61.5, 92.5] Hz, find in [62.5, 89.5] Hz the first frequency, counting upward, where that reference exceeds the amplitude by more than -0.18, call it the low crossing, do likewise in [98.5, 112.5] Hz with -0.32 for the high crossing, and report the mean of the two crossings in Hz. 81.5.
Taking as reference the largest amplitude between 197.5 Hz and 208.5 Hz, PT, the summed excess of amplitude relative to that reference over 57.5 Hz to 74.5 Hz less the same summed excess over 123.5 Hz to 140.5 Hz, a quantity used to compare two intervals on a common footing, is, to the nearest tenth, -5.2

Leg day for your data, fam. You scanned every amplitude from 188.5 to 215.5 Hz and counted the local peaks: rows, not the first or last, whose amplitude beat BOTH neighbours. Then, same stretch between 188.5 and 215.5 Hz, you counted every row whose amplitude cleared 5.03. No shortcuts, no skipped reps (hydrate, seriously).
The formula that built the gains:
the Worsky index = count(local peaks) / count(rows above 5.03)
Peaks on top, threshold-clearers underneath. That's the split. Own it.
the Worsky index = 0.37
